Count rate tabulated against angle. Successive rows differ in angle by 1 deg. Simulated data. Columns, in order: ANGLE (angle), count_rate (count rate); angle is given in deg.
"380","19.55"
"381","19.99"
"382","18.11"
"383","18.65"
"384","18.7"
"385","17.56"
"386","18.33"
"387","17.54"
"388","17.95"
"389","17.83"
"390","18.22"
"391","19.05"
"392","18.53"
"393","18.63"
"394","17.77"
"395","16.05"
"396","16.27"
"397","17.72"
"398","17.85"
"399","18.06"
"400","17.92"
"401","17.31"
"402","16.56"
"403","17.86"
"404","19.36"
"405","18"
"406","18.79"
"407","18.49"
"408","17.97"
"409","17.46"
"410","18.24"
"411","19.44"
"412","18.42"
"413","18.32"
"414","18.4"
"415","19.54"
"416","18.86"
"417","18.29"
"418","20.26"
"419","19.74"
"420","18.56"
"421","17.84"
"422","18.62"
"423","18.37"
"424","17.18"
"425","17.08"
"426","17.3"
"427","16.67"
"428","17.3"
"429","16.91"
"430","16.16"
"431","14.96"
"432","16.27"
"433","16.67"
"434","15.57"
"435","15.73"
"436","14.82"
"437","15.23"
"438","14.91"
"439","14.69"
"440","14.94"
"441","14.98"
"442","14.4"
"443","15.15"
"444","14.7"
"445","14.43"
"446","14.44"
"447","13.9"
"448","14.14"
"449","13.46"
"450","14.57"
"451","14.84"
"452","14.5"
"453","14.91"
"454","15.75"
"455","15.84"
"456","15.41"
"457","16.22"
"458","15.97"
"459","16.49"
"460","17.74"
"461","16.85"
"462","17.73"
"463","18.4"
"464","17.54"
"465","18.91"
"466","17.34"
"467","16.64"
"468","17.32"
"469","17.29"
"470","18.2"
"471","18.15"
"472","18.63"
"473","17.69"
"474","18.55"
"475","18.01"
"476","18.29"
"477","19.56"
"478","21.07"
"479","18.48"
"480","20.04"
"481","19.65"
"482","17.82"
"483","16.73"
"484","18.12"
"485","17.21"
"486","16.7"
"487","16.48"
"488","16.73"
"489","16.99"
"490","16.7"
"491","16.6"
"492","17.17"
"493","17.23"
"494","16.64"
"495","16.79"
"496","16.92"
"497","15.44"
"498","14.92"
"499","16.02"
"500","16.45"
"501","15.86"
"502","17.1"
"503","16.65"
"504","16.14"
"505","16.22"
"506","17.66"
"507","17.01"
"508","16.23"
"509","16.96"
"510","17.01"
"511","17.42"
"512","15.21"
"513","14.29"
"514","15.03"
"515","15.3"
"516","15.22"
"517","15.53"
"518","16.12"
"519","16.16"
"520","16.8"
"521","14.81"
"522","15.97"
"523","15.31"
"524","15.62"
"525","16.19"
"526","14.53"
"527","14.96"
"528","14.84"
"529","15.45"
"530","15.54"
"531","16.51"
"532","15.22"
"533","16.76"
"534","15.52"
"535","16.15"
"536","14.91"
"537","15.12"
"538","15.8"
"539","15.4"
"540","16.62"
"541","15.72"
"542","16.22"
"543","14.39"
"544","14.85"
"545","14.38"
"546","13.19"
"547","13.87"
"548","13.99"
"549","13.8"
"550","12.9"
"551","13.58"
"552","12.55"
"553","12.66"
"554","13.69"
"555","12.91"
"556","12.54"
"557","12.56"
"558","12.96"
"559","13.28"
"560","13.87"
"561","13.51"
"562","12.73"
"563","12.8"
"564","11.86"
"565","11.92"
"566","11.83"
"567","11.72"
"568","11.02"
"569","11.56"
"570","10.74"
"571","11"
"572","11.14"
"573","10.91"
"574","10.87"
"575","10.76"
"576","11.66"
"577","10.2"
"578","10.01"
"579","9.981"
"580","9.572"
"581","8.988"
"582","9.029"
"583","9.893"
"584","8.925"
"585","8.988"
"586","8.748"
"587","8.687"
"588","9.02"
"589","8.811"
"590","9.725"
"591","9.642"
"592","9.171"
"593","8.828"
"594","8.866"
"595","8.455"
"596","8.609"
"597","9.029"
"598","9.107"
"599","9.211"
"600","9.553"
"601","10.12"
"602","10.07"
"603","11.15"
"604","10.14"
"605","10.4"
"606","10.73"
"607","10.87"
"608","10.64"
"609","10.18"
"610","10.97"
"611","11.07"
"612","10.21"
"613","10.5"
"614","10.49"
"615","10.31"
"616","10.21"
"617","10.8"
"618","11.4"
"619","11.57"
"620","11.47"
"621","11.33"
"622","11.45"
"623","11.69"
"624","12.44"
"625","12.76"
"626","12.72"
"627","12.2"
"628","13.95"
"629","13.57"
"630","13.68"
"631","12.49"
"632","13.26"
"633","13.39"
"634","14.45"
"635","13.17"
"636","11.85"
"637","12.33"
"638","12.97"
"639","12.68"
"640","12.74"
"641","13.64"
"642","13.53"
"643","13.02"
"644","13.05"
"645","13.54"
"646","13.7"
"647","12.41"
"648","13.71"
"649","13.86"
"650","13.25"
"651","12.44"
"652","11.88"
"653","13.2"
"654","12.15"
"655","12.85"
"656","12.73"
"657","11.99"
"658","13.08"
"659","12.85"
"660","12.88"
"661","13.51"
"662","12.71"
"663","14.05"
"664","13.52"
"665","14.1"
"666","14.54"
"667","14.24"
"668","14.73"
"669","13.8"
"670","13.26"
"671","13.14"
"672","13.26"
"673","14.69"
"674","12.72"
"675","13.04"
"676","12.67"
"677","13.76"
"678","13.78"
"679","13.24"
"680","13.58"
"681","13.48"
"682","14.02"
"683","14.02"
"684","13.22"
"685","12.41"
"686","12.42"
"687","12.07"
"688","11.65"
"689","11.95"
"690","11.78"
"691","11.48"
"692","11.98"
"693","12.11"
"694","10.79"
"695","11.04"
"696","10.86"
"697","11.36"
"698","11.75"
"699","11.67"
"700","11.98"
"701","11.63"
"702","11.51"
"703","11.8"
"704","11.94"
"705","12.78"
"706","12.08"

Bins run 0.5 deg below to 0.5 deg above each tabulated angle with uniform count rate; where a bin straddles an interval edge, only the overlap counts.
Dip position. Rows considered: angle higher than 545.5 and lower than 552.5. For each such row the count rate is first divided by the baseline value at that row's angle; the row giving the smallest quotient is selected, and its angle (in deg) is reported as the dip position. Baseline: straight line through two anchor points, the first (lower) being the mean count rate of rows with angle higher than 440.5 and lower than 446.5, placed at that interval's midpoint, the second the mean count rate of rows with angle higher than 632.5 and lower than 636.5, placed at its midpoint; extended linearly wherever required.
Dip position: 552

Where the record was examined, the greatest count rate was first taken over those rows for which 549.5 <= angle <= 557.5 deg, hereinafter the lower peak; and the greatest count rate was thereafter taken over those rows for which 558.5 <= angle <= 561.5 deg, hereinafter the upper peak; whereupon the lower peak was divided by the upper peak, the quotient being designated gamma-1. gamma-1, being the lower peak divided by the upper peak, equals 0.99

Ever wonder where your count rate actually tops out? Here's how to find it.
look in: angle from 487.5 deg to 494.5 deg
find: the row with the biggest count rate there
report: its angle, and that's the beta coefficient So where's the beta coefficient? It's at 493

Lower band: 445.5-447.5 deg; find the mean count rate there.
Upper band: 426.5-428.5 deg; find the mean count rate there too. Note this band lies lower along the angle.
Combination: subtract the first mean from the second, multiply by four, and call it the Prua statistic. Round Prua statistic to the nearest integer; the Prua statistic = 11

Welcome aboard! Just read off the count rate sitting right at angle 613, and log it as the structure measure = 10.5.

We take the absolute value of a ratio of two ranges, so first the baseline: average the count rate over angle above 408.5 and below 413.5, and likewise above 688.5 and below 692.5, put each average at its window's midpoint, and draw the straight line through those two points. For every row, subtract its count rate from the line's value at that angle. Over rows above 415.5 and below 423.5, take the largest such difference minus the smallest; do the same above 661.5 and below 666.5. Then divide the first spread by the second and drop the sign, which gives 1.22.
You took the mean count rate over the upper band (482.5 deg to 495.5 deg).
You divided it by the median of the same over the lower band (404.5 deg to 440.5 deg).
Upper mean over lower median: 1.0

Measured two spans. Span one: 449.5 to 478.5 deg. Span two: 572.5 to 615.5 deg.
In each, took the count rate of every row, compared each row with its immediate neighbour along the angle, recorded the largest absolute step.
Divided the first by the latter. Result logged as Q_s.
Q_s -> 1.1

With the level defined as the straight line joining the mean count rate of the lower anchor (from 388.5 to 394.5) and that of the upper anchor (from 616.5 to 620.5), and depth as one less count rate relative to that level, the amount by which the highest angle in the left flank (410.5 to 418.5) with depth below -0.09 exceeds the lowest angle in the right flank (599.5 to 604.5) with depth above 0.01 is -182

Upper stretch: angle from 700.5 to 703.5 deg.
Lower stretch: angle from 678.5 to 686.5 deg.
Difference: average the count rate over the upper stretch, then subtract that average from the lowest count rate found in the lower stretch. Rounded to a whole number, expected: 1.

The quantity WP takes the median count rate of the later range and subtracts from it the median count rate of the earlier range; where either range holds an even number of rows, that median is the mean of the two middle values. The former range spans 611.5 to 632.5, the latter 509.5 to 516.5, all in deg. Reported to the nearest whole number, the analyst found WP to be -4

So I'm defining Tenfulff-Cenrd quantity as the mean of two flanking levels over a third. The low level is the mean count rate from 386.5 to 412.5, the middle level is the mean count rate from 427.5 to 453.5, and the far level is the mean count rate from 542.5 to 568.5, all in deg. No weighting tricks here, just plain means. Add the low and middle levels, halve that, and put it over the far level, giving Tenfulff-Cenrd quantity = 1.27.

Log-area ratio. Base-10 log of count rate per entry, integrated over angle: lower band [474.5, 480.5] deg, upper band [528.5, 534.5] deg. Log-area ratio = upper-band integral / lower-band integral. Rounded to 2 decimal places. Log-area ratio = 0.93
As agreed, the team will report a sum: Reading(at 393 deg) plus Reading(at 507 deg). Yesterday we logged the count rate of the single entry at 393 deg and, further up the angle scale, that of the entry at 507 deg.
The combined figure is 35.6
